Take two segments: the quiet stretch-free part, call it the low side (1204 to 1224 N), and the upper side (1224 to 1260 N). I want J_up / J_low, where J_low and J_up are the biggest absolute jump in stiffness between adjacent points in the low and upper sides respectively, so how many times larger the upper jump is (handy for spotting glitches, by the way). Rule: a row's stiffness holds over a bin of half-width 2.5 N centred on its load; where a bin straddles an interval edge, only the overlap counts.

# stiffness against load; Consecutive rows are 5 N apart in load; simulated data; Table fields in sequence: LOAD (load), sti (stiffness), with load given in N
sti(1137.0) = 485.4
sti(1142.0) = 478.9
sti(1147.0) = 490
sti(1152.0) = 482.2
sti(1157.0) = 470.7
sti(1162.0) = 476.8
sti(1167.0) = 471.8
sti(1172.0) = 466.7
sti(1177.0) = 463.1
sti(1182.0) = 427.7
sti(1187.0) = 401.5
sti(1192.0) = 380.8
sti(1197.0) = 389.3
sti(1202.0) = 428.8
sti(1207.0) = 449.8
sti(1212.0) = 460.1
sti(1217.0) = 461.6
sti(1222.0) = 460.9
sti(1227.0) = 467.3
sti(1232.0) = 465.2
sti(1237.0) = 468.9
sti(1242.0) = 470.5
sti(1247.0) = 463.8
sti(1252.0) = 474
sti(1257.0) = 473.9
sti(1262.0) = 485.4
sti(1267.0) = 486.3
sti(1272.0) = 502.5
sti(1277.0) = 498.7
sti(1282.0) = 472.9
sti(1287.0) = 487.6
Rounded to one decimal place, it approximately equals 1.0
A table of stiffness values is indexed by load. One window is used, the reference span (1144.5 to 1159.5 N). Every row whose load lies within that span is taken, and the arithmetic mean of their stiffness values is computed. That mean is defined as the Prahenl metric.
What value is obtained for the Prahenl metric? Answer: 481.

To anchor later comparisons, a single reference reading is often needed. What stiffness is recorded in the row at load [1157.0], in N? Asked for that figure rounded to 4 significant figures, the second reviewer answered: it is 470.7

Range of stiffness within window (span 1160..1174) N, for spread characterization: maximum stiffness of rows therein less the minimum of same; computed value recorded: 10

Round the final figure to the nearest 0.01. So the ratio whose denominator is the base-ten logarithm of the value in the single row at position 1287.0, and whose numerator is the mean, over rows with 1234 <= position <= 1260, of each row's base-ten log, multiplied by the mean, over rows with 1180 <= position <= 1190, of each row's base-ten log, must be 2.60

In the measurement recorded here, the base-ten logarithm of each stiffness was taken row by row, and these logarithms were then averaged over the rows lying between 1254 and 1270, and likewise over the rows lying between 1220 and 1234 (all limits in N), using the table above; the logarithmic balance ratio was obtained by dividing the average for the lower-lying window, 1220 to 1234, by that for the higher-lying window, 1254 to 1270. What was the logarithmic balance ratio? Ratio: 0.99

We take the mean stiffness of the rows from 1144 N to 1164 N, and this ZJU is 480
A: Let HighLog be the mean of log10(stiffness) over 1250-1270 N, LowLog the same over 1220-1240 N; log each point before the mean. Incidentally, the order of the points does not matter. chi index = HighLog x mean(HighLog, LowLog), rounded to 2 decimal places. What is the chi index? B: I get 7.17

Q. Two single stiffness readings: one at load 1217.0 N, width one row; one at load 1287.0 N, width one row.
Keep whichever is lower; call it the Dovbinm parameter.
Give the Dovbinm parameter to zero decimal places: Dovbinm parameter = 462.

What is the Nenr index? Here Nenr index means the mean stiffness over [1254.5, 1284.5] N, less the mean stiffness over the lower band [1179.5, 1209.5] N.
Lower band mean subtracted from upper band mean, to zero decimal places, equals 74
